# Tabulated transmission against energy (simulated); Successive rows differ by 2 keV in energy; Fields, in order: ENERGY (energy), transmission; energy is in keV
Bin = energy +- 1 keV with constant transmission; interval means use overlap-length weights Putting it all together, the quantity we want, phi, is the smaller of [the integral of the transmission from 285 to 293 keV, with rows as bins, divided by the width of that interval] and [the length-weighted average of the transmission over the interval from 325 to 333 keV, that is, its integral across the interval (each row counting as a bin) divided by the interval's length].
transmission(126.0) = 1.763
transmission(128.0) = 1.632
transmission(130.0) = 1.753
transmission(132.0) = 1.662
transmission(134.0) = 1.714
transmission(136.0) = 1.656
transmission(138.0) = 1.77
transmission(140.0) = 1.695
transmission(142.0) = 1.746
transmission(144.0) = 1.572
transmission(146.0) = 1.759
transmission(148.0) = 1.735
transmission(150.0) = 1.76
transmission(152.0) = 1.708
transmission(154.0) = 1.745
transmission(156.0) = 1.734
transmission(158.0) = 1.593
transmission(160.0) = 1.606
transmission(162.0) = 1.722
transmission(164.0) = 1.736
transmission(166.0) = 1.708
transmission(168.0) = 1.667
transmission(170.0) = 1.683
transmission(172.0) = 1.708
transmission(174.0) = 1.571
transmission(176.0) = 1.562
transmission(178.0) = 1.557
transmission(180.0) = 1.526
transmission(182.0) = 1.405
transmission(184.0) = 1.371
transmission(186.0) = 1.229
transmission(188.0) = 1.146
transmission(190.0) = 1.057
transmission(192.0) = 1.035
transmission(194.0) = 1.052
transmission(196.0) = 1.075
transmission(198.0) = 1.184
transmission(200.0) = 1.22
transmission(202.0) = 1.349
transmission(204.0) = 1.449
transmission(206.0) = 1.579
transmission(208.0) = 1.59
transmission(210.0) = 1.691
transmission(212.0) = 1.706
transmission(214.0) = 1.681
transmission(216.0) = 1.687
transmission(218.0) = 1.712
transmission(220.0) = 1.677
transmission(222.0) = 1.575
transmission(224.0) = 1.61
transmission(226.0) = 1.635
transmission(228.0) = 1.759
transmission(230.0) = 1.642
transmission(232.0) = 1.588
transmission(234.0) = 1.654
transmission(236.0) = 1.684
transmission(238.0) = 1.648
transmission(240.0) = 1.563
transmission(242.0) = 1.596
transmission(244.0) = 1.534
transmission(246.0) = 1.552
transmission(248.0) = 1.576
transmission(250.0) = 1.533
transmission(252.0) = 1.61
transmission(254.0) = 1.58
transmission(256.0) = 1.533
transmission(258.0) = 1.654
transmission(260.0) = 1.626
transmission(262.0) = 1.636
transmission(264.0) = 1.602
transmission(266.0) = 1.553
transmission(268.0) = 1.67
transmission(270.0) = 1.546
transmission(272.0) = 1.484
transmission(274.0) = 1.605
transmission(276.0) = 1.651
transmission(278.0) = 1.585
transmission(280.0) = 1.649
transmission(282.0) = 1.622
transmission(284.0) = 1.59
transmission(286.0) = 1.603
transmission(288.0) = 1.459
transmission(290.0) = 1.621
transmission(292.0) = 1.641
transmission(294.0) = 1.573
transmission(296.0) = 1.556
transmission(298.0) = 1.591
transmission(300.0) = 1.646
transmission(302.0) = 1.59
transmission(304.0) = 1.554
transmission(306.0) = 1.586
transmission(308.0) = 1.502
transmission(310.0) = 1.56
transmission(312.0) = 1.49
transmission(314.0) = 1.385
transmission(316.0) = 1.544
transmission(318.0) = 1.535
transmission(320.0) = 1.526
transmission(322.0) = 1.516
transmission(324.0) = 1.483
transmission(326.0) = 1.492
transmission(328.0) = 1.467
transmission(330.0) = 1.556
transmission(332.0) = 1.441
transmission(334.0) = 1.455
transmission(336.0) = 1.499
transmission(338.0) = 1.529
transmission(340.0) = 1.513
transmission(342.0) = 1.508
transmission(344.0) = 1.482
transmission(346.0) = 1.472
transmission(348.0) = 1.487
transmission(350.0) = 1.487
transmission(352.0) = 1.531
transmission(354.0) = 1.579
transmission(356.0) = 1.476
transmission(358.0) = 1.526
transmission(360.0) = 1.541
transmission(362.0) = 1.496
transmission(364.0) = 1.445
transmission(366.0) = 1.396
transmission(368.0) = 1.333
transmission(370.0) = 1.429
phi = 1.489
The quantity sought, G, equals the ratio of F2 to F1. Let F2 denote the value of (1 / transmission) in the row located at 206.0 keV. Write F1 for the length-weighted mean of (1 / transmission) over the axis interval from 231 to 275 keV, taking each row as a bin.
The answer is 1.01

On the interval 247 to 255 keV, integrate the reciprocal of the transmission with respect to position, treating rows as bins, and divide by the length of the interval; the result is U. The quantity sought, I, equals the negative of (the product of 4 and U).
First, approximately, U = 0.64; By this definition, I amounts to -2.54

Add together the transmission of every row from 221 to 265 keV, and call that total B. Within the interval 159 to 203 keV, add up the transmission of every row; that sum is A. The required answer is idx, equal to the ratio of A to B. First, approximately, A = 31.2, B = 35.4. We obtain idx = 0.88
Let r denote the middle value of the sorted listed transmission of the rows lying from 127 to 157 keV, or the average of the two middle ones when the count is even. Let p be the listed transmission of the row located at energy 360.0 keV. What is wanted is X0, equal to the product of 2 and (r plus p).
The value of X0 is 6.55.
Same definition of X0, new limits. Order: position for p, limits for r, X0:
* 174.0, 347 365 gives 6.13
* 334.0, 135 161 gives 6.38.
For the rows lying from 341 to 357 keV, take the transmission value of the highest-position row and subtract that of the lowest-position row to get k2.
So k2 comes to -0.03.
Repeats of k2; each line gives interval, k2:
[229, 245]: -0.11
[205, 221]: 0.10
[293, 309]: -0.07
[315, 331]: 0.01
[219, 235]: -0.02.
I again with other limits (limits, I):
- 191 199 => -3.69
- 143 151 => -2.35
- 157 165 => -2.41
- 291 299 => -2.52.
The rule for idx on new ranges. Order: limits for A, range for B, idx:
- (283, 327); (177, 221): 1.10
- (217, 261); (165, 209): 1.16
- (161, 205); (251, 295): 0.88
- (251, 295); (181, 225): 1.13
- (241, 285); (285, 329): 1.03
